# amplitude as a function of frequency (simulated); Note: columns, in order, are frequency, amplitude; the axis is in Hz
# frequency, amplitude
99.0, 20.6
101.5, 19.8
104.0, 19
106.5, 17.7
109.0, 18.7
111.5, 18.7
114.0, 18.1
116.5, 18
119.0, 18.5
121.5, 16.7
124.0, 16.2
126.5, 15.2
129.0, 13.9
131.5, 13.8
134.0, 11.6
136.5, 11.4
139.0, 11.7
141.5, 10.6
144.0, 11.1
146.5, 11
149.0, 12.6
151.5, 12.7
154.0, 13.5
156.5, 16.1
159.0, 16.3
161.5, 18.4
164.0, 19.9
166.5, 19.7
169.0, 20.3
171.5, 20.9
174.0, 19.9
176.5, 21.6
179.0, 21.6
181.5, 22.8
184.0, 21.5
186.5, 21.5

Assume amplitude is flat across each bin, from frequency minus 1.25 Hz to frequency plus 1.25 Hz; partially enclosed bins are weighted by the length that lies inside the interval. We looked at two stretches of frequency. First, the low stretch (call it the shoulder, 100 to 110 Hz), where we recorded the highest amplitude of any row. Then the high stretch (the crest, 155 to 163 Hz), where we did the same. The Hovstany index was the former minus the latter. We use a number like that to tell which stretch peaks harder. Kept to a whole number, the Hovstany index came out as 1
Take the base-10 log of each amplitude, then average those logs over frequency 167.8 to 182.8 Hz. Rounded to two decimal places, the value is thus 1.33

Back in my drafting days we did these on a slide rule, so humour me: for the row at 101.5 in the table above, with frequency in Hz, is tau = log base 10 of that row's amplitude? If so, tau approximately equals 1.30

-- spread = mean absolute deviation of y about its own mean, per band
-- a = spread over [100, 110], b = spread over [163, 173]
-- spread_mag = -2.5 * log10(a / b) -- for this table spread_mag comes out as -0.44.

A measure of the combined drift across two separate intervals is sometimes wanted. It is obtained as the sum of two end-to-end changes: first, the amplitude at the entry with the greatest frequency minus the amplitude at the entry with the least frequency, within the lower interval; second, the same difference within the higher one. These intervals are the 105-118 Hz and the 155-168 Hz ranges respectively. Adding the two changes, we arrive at 3.9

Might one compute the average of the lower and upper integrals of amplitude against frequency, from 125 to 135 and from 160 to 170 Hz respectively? 166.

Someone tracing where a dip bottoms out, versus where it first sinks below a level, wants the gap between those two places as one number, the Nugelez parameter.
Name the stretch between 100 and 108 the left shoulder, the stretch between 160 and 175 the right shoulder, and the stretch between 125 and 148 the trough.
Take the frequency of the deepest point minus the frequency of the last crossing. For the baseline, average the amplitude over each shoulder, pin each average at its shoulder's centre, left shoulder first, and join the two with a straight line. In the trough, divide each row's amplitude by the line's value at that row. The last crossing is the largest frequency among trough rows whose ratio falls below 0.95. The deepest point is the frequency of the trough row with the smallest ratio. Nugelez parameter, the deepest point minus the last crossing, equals -5.0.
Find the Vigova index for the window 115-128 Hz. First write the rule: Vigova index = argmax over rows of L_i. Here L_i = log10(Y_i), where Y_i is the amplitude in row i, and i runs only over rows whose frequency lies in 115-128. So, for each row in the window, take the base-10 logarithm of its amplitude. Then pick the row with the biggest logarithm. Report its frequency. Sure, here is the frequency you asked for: 119.0 Hz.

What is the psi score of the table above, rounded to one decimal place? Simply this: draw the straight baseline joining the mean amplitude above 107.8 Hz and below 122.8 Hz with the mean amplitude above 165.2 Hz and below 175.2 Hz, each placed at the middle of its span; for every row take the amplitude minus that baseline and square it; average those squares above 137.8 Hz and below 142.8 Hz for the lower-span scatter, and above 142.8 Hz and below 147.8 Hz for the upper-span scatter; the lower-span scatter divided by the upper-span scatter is 0.9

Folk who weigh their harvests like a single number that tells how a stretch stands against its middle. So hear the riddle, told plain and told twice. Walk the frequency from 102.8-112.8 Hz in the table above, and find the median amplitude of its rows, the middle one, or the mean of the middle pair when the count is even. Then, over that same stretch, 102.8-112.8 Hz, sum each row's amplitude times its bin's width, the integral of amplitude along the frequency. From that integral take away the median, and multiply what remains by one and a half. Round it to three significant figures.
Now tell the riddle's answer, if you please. 250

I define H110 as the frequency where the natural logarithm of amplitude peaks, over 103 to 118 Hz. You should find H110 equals 104.0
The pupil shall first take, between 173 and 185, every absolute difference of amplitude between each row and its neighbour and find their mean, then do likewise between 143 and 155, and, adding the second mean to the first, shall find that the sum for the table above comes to 1.7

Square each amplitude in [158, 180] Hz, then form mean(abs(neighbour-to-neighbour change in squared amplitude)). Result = 37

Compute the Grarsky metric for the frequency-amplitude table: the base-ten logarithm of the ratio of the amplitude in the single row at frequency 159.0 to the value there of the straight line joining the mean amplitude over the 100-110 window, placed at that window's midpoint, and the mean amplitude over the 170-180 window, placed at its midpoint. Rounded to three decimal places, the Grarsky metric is -0.099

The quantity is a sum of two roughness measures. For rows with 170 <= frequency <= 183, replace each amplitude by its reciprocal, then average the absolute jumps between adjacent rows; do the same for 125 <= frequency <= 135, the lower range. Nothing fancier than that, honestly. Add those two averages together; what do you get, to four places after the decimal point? 0.0090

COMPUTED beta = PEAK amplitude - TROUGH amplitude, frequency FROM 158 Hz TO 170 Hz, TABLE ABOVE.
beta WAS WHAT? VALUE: 4.0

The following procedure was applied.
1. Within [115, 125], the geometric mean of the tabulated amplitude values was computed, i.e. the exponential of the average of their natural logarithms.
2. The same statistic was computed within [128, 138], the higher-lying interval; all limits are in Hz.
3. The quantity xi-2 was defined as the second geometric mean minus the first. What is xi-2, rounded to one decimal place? -4.7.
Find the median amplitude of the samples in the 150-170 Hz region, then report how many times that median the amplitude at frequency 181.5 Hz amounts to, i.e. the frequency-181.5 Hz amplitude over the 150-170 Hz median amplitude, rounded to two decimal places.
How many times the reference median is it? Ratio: 1.31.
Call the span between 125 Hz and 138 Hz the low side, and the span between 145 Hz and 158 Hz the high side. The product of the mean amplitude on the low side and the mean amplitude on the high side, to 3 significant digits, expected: 174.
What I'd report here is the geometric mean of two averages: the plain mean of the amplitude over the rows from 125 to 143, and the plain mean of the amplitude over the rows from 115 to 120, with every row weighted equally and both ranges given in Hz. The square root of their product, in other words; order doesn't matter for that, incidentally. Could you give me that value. 15.2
